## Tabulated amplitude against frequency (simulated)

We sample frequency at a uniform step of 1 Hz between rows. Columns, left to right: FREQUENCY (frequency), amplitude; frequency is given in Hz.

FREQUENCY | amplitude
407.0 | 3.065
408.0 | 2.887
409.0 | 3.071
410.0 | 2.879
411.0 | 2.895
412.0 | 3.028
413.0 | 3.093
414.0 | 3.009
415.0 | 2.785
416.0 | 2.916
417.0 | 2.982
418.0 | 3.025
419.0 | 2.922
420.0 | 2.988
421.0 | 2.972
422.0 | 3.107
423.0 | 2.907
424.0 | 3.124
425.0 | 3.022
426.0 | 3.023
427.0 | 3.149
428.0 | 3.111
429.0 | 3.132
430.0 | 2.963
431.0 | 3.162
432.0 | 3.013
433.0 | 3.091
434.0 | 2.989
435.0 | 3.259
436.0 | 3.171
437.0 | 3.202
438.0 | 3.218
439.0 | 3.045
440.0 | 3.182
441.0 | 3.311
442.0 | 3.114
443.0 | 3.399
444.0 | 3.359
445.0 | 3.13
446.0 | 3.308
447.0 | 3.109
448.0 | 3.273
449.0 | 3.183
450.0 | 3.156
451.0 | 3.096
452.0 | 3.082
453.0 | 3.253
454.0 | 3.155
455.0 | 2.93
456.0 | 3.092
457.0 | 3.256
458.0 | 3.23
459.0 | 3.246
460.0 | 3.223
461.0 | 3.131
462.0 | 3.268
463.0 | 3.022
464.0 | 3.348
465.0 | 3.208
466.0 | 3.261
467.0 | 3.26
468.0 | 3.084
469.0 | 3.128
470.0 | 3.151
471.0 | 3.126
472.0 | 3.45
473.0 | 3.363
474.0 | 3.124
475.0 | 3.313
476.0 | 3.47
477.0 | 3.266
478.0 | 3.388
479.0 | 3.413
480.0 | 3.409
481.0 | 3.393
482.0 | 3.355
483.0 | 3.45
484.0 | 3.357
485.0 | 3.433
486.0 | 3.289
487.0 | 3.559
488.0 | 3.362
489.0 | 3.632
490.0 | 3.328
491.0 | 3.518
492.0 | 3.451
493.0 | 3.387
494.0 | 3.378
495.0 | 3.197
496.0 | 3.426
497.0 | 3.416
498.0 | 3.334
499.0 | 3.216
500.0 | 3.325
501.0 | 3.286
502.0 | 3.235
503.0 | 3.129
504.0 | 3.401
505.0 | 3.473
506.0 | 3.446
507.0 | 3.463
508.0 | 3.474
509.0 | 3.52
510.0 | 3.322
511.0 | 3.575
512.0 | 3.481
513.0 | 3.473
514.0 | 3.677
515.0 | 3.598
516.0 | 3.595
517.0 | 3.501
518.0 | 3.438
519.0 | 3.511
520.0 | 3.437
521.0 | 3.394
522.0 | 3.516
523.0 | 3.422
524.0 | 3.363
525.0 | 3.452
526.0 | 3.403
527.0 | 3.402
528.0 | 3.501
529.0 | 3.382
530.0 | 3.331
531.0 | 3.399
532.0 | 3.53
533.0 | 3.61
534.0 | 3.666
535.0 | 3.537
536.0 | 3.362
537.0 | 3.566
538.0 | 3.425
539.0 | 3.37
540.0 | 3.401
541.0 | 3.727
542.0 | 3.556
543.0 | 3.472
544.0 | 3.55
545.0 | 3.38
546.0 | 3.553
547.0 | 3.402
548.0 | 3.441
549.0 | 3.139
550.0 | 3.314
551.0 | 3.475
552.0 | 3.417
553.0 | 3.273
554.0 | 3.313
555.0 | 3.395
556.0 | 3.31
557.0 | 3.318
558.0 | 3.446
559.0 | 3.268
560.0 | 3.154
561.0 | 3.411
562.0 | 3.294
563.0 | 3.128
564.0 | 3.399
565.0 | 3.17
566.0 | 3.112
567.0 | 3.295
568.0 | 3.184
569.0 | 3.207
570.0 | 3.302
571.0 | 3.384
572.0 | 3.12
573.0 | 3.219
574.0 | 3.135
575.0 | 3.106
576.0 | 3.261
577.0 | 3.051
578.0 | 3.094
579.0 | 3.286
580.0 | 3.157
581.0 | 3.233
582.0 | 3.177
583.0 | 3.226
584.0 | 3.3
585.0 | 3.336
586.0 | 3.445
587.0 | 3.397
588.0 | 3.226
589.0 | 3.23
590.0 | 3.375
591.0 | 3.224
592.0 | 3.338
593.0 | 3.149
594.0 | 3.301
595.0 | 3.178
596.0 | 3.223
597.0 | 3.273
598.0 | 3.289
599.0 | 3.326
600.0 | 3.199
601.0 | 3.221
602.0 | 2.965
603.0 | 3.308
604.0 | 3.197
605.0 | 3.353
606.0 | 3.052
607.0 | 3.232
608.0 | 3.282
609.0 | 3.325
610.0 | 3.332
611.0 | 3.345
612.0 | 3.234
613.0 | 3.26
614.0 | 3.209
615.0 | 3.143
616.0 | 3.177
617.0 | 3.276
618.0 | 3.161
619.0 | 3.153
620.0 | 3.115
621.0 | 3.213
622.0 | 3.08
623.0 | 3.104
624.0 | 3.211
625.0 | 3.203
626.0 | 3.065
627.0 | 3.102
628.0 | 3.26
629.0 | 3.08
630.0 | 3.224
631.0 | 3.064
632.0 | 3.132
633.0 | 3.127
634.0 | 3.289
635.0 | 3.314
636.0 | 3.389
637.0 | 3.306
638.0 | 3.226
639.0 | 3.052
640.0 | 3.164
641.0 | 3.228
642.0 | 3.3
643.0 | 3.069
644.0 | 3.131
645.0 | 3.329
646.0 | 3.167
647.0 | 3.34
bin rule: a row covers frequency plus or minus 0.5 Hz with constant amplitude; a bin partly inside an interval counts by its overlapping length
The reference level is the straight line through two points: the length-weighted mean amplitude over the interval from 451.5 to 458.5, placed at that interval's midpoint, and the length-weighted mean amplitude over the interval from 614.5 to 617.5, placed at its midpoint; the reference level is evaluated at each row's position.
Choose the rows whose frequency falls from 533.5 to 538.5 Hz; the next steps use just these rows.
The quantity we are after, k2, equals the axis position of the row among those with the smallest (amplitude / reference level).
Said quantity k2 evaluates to 536.0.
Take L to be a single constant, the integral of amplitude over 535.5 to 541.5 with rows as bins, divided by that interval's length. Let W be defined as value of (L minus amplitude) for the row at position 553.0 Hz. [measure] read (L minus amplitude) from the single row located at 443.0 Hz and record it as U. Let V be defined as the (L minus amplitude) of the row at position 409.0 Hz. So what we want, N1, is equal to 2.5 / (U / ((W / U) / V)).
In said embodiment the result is 216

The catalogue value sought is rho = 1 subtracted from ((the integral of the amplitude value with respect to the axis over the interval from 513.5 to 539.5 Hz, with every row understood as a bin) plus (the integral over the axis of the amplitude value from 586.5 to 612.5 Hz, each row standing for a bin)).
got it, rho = 174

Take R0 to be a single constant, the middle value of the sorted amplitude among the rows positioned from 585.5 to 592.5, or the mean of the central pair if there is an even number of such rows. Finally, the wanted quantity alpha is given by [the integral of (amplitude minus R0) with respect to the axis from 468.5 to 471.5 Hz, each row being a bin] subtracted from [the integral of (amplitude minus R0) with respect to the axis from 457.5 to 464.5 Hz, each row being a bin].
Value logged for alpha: -0.3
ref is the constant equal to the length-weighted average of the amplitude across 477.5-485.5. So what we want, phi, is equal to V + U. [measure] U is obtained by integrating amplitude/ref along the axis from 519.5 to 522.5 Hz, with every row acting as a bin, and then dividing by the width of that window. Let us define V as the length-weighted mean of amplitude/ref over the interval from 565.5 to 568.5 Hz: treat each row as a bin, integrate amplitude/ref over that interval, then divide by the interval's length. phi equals 1.95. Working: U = 1.01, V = 0.94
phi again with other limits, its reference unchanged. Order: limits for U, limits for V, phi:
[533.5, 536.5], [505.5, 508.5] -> 2.05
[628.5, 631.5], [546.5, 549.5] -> 1.90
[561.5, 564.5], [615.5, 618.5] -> 1.91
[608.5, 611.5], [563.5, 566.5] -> 1.93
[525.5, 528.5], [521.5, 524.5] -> 2.02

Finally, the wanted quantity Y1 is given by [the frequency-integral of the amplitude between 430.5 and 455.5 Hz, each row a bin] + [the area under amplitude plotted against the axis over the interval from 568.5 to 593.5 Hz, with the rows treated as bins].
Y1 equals 160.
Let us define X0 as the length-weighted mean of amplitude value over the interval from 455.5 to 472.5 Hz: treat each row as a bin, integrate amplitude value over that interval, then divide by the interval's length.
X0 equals 3.20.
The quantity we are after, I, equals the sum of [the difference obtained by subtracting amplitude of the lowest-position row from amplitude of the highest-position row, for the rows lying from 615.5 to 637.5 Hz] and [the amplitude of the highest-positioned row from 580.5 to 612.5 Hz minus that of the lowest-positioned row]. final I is 0.1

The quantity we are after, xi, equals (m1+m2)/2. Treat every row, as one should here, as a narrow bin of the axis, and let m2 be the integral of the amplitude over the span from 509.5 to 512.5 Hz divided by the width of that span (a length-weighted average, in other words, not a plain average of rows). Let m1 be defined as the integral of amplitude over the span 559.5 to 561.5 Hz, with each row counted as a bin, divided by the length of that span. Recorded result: 3.37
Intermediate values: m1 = 3.28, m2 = 3.46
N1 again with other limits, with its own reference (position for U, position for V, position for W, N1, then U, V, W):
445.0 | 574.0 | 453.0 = 14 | 0.35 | 0.34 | 0.222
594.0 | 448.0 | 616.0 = 122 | 0.17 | 0.20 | 0.298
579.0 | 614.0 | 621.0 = 69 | 0.19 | 0.27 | 0.262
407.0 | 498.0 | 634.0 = 20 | 0.41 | 0.14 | 0.186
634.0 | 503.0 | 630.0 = 52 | 0.19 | 0.35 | 0.251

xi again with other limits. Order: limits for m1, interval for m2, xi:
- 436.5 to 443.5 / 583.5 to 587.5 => 3.29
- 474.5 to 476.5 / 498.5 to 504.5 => 3.33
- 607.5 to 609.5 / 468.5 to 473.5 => 3.27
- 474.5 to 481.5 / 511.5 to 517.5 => 3.47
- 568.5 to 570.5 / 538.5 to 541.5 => 3.38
